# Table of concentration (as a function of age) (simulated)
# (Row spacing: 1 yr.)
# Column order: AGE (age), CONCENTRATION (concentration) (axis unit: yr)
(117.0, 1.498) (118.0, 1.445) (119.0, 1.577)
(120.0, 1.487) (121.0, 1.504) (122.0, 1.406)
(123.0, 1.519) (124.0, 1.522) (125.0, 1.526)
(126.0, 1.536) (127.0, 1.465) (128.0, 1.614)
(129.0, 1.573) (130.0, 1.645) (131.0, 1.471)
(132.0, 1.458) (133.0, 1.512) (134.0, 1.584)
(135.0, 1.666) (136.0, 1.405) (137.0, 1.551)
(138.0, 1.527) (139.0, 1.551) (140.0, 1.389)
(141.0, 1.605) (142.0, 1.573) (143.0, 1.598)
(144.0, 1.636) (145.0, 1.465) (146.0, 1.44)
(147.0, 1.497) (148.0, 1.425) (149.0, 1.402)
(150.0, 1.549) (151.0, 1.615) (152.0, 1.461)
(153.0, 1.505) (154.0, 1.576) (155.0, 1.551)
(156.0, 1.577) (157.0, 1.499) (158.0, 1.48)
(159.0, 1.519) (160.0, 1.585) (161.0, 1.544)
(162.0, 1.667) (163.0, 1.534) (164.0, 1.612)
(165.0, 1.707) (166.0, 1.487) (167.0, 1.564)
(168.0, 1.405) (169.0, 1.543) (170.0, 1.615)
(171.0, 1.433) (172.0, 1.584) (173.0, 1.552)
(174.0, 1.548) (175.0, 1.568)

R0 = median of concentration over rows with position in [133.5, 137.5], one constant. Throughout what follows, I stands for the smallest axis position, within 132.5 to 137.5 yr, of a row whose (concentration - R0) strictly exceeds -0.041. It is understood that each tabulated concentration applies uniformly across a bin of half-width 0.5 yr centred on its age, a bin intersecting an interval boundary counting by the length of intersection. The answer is 134.0 yr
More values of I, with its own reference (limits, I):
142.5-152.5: 143.0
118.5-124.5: 119.0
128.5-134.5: 129.0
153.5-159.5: 154.0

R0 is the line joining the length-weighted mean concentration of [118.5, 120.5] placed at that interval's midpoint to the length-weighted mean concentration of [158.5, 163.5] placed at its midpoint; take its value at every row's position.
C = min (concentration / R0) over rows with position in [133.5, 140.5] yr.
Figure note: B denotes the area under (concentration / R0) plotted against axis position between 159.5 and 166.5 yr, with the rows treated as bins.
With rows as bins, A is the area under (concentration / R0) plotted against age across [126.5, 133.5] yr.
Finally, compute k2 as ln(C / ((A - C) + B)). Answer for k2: -2.69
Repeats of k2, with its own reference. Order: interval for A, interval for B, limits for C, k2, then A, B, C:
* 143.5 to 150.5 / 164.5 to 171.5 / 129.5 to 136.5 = -2.63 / 6.69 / 6.82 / 0.908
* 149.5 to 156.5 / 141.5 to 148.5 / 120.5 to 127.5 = -2.64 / 6.93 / 6.84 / 0.916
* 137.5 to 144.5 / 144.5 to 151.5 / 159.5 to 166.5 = -2.60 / 7.01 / 6.67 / 0.945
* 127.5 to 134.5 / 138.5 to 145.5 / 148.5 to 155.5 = -2.68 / 7.04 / 6.97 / 0.899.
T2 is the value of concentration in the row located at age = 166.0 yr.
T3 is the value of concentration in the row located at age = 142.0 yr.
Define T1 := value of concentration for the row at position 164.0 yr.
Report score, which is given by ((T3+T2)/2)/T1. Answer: 0.95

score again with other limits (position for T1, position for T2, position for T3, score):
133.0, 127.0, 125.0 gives 0.99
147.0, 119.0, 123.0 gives 1.03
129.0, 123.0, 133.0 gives 0.96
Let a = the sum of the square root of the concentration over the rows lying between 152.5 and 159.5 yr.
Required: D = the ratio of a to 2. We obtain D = 4.33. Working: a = 8.66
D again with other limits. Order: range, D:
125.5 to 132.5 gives 4.34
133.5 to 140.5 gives 4.32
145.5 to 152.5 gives 4.26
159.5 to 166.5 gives 4.41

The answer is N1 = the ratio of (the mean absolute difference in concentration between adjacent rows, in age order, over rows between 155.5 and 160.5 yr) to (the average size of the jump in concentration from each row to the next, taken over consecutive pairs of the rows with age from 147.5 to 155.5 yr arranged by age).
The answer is 0.67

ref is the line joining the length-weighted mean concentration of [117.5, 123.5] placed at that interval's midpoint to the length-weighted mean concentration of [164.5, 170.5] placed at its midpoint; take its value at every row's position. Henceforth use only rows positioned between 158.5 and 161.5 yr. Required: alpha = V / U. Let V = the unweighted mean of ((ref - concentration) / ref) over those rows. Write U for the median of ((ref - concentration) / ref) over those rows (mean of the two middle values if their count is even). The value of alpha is -9.0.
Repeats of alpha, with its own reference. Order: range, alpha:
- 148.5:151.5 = -0.4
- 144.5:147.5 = 1.0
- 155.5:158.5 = 0.5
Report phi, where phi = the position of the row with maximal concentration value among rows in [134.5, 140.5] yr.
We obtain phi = 135.0 yr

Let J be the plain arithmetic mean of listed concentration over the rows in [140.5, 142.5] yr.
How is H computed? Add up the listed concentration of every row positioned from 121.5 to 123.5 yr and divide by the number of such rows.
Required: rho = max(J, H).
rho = 1.59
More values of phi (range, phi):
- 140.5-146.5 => 144.0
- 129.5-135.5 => 135.0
